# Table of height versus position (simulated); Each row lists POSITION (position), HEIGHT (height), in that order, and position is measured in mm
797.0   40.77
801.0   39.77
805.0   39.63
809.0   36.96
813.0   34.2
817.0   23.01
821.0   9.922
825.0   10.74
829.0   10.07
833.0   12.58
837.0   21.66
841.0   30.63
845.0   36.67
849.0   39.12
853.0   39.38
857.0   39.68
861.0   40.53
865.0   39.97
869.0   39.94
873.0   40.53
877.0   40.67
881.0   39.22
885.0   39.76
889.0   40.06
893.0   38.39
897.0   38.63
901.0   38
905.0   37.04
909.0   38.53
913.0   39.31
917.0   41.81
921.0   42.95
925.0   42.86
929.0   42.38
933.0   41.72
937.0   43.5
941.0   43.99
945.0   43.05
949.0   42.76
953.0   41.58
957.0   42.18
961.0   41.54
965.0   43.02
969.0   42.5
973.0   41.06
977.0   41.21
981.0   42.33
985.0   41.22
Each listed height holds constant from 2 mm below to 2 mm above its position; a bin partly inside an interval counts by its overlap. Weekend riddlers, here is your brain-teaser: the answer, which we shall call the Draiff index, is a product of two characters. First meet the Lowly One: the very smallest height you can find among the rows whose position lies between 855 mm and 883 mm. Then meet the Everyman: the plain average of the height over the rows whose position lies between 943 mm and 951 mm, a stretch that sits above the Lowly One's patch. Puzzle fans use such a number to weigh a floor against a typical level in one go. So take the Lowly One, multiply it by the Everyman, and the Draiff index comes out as 1683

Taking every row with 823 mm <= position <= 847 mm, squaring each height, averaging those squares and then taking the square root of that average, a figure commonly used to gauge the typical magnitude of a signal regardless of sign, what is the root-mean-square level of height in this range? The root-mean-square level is 22.8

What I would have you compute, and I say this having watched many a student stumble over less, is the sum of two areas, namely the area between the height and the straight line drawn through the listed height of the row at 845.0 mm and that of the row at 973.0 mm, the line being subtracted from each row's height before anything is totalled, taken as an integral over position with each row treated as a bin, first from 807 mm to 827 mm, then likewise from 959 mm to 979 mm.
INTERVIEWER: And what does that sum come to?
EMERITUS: -236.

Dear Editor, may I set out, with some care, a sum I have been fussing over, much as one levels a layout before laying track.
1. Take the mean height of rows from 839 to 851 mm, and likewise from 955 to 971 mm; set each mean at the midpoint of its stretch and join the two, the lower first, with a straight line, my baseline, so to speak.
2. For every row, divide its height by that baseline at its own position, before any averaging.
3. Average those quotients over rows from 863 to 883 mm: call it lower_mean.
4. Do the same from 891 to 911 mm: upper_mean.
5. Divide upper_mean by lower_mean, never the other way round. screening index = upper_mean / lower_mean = 0.91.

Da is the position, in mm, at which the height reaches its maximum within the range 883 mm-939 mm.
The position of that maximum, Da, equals 937.0 mm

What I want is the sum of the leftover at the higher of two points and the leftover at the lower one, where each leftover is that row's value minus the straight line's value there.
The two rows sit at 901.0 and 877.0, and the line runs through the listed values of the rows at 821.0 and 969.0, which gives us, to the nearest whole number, 29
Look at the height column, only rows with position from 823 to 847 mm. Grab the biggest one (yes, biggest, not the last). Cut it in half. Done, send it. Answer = 18.3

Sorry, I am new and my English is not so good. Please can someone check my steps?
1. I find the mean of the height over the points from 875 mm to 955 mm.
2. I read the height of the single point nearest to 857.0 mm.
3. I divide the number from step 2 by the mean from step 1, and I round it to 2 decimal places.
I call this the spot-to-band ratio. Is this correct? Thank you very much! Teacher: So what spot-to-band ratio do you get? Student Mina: 0.97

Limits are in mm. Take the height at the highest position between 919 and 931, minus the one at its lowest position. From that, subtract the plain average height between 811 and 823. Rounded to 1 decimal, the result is -22.9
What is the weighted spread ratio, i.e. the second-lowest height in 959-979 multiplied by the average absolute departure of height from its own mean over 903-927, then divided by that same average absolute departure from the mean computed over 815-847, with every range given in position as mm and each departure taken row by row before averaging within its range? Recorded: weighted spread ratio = 10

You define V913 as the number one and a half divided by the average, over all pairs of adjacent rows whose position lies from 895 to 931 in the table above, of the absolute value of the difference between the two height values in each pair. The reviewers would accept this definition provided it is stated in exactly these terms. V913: 1.49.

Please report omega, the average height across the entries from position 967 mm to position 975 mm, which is 42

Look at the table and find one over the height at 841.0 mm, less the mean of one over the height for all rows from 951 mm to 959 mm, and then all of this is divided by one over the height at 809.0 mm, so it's 0.32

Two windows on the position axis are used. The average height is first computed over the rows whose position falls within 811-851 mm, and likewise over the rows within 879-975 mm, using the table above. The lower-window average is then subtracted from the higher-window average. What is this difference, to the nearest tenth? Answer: 18.2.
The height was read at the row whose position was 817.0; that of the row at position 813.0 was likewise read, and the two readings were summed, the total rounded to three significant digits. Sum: 57.2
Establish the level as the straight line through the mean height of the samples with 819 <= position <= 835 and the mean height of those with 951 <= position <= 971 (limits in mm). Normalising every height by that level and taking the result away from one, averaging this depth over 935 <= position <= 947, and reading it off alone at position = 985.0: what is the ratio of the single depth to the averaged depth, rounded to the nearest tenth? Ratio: -0.9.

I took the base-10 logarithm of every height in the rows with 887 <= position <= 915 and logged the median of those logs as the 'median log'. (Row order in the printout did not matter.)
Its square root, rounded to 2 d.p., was 1.26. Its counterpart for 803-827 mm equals 1.20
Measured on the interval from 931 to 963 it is 1.28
